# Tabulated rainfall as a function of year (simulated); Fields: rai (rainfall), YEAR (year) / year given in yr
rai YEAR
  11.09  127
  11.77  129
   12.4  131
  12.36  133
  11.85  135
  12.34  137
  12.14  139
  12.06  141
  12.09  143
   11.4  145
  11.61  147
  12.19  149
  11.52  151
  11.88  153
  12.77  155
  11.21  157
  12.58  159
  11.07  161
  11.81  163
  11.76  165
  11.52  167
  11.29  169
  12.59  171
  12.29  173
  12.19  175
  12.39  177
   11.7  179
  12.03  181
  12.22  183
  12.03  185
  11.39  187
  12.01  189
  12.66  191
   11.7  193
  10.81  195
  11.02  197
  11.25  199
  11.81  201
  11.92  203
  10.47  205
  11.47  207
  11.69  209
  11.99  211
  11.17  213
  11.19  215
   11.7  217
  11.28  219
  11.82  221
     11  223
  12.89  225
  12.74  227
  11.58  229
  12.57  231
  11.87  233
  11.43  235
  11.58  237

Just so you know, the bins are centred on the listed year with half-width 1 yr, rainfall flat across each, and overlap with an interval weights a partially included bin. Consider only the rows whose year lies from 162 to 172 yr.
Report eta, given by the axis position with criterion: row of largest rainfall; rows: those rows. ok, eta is 171 yr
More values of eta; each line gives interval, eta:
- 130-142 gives 131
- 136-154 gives 137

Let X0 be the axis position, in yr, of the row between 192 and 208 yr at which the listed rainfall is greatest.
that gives 203 yr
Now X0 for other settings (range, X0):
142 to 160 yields 155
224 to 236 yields 225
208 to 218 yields 211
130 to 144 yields 131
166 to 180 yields 171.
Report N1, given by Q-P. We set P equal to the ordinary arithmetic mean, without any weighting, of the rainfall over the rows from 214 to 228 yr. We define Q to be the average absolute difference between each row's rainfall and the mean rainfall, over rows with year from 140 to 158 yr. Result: -11.4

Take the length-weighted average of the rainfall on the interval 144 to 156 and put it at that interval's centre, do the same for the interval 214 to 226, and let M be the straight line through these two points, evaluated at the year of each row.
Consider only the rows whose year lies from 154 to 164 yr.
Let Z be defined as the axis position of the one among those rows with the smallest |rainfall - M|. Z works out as 163 yr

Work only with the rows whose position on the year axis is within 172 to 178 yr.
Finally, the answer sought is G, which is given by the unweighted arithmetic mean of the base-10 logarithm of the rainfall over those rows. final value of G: 1.090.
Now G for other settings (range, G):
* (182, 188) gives 1.075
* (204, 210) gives 1.049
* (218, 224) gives 1.055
